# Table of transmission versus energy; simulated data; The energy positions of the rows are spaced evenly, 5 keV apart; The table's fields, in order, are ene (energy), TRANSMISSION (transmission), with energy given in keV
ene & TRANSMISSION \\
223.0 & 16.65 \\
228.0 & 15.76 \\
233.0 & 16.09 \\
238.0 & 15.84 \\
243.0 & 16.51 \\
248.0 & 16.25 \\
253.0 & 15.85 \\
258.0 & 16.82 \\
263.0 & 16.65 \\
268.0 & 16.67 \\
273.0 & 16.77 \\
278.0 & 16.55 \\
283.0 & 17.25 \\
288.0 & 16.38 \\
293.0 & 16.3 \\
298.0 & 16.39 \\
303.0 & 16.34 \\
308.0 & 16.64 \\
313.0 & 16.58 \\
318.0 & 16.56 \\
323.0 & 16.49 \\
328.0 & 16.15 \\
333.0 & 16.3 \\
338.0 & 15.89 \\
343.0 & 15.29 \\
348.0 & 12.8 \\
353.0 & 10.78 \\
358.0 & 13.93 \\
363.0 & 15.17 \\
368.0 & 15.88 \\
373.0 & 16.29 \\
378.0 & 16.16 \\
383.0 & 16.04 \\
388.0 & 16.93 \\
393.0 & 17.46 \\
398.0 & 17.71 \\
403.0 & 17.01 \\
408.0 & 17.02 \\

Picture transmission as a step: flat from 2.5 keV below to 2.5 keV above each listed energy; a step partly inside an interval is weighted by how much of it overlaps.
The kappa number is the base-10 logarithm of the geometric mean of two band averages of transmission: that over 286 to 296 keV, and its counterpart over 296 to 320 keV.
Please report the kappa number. 1.22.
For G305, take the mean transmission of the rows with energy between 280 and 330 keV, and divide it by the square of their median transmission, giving 0.0611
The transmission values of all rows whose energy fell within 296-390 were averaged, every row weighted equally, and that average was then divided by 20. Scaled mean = 0.78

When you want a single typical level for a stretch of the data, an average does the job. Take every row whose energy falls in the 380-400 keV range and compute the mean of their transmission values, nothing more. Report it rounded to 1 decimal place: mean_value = 17.0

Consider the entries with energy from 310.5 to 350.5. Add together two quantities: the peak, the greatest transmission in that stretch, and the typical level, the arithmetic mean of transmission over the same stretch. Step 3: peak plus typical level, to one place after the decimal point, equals 32.3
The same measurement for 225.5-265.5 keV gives 33.0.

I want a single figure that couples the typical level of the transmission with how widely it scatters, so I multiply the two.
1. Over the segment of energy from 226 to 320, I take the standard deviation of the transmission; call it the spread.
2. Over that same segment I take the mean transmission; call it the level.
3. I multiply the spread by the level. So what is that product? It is 6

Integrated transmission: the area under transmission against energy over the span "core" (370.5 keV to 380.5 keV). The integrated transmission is 162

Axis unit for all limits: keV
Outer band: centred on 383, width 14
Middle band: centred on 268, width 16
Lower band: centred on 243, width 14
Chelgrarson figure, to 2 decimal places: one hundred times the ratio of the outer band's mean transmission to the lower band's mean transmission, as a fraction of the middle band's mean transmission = 6.05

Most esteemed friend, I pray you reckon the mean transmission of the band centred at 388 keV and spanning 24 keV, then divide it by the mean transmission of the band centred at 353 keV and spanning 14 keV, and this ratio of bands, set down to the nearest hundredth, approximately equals 1.35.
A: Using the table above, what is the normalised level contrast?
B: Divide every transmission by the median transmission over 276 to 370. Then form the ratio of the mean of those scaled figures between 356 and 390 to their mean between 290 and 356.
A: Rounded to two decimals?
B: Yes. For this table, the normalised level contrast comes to 1.01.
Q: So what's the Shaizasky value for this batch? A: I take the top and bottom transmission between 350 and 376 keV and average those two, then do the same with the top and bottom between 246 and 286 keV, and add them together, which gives 30.1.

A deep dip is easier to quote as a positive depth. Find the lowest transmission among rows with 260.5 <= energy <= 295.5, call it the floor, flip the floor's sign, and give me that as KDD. -16.3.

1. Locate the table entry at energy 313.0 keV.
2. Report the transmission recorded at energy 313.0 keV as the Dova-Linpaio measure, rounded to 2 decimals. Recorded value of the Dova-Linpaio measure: 16.58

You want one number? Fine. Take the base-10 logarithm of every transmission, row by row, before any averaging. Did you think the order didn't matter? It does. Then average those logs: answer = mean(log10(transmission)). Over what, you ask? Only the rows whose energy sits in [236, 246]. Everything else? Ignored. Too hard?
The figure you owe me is 1.21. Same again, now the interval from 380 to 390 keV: 1.22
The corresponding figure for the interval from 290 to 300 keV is 1.21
